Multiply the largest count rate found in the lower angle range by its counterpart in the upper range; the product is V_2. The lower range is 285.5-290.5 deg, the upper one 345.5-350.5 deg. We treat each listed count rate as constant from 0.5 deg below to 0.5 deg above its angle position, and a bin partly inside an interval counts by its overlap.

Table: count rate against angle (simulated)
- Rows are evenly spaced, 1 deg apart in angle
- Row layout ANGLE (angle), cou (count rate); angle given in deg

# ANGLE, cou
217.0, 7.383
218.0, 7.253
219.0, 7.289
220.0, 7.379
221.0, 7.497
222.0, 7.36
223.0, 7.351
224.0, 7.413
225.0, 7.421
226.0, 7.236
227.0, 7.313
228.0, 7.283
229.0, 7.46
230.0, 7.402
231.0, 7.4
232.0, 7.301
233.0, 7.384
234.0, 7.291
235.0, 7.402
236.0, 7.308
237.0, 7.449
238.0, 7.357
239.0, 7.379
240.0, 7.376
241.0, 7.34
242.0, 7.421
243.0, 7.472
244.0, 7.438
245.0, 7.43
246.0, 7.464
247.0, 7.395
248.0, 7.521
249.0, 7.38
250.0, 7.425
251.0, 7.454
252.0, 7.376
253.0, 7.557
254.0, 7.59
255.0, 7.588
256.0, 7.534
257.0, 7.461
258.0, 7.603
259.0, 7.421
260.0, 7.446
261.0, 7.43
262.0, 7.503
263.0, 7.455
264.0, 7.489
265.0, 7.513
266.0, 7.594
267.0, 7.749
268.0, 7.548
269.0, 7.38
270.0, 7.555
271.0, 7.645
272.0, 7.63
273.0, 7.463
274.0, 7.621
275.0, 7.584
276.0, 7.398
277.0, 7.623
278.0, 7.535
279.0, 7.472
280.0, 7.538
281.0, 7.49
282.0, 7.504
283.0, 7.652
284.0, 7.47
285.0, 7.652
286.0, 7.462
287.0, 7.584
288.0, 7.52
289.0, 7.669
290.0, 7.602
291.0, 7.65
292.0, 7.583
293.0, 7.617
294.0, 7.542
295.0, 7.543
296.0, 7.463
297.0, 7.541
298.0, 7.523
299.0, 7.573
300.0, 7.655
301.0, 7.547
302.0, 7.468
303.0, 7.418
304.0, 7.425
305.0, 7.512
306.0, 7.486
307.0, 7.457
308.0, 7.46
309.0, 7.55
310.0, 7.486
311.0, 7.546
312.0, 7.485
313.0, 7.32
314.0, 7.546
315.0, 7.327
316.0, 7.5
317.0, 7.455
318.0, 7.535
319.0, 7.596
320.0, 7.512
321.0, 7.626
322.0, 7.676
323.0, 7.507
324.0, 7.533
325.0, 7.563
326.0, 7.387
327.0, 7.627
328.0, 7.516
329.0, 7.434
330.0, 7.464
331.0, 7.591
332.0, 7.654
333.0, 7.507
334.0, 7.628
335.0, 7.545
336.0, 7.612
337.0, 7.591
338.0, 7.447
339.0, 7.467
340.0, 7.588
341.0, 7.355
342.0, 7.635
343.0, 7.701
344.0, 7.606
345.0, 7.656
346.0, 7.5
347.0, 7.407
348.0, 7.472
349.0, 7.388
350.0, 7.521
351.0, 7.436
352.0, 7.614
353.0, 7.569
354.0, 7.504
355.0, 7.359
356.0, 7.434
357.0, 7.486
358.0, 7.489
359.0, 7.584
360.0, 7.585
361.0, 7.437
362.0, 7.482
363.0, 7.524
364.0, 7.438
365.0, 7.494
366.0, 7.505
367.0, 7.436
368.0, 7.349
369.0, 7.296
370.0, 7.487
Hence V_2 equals 57.7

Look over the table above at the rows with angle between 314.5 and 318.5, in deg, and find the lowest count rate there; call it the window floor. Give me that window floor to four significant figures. 7.327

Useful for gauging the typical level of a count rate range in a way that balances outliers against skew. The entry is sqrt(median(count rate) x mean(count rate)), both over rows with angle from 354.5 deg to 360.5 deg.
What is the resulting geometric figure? 7.49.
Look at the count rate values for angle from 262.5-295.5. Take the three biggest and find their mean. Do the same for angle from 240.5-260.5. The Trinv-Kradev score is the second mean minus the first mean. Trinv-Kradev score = -0.10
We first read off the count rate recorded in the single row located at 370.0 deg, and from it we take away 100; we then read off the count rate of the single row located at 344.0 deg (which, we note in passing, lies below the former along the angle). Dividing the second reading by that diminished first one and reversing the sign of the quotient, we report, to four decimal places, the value 0.0822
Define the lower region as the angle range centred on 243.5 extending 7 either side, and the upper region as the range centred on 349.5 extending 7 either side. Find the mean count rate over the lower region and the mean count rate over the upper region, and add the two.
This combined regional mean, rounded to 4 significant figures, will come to 14.93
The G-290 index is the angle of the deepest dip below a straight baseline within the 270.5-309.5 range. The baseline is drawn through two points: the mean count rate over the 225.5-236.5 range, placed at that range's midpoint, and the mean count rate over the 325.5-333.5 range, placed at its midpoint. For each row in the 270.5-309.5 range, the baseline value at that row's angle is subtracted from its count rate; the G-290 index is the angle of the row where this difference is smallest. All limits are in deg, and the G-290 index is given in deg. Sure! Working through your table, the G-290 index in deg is 303.0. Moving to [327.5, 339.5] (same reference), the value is 338.0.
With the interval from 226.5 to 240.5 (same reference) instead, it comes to 234.0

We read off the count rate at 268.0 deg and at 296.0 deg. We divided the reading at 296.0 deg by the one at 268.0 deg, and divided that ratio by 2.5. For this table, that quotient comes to 0.395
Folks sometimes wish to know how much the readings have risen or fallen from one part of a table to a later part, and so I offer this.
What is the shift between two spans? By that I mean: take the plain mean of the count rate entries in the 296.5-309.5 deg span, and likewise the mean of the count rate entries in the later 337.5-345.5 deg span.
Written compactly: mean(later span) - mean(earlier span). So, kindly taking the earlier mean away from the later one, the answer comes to 0.048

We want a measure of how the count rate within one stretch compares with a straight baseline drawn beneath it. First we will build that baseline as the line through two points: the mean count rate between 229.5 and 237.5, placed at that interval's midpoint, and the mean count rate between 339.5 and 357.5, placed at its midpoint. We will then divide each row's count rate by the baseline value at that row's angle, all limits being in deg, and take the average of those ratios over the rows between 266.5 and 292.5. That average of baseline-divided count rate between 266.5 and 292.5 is 1.02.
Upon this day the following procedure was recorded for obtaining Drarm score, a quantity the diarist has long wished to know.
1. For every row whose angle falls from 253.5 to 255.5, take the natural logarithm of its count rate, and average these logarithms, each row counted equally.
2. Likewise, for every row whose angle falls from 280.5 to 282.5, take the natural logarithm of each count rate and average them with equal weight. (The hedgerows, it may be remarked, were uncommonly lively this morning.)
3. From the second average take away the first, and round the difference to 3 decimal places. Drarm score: -0.012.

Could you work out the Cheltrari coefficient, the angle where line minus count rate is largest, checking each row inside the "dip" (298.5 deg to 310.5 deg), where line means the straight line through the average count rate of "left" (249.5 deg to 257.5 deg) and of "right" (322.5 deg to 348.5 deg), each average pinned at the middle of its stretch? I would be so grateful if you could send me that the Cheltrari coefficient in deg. 303.0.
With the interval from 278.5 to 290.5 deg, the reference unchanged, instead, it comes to 286.0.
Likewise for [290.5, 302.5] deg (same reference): 296.0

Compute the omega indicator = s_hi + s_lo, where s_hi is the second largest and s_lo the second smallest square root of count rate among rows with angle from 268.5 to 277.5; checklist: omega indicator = 5.48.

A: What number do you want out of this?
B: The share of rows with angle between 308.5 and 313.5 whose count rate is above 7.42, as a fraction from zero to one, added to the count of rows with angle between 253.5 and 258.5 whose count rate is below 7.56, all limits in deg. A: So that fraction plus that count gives 2.8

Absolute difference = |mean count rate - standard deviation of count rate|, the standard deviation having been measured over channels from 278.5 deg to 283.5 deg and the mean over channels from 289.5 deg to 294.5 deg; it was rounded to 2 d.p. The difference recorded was 7.53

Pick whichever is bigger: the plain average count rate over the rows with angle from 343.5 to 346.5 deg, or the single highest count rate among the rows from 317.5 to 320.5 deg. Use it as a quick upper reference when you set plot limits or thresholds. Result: 7.60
